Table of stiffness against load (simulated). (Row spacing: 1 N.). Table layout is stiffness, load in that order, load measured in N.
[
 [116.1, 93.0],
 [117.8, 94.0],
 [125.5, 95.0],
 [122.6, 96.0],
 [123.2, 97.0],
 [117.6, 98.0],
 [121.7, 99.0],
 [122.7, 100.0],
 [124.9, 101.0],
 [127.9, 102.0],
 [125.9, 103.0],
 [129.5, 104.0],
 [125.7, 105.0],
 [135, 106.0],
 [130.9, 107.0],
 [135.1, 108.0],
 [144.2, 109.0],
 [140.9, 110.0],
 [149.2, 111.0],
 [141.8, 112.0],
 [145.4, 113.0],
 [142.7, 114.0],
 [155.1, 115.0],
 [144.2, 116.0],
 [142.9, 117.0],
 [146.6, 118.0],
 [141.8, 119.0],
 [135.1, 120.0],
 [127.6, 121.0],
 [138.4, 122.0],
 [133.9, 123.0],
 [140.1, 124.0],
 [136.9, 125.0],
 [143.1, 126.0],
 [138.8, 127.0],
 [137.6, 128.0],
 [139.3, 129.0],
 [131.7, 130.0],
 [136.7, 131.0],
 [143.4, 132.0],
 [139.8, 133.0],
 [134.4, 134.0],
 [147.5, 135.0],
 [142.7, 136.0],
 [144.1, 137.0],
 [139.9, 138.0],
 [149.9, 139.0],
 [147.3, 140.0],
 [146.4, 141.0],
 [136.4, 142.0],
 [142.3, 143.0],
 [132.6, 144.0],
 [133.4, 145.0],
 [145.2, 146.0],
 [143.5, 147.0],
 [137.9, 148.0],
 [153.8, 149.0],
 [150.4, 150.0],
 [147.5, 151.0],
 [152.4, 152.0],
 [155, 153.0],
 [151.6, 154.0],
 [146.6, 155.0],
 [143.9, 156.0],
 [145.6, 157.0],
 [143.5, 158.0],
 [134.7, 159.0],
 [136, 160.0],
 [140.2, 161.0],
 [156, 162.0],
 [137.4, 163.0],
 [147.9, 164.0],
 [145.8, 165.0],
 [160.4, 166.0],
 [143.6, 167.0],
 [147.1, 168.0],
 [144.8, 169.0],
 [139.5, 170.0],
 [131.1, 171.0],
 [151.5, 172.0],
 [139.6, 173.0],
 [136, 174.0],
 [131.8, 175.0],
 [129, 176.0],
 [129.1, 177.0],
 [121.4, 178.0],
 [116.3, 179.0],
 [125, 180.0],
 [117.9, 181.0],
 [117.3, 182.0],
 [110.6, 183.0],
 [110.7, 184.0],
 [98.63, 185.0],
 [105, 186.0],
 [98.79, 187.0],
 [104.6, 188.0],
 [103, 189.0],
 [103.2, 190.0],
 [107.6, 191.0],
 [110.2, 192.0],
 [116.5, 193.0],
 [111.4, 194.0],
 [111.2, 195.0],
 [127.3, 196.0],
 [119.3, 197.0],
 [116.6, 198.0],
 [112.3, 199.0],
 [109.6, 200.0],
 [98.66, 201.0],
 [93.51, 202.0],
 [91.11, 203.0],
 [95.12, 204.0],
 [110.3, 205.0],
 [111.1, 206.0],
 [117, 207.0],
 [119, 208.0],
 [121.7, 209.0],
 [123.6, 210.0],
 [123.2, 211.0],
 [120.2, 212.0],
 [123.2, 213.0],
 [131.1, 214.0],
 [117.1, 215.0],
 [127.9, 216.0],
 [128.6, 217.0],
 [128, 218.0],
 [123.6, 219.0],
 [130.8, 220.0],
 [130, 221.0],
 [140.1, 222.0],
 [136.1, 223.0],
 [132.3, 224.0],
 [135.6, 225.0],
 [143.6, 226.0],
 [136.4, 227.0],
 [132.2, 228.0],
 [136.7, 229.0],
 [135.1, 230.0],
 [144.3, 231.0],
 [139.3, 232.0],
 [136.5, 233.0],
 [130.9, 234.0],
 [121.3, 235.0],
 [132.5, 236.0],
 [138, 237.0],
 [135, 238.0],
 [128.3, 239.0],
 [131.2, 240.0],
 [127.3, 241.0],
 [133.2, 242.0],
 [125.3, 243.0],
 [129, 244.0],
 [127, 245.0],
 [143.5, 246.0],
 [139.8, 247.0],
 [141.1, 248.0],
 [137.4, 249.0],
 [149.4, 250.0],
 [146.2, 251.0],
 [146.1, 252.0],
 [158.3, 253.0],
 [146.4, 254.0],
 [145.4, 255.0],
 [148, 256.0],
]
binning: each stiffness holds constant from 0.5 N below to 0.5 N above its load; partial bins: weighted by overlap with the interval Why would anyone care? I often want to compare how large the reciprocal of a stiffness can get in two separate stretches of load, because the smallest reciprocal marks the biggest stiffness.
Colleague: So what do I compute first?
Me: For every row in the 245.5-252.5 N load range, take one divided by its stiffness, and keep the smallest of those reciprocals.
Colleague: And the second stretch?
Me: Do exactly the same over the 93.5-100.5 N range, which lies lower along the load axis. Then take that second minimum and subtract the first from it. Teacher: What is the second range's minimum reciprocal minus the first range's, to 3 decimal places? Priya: 0.001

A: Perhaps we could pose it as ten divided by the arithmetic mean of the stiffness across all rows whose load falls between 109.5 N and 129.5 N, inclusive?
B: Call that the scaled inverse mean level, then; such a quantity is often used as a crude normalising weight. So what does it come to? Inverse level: 0.071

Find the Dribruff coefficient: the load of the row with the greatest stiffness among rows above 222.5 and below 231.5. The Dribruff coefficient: 231.0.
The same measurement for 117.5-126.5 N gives 118.0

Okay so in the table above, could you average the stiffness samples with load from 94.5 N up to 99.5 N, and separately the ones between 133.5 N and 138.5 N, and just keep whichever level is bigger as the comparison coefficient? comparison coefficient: 141.7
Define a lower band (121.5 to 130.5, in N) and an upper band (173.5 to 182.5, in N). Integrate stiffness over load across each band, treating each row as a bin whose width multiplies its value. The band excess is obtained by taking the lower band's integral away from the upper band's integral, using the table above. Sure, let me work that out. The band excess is -116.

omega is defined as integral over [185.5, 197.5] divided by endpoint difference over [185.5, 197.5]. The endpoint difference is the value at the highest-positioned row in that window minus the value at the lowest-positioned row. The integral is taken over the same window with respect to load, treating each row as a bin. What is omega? 92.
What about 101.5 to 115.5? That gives 71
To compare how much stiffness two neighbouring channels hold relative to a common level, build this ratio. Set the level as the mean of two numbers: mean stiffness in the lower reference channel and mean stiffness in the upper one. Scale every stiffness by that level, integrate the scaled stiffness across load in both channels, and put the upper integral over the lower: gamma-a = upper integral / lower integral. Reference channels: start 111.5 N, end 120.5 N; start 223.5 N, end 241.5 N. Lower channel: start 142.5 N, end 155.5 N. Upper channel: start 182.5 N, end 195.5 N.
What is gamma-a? 0.74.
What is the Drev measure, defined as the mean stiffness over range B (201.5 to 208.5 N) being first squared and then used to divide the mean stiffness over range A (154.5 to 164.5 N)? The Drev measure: 0.013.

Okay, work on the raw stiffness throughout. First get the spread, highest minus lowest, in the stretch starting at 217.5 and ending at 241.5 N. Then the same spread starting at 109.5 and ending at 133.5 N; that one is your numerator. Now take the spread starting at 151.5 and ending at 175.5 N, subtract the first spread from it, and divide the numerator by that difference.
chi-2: 4.4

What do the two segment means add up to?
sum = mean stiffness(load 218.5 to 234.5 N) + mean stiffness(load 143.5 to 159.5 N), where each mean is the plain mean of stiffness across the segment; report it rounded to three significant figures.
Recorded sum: 280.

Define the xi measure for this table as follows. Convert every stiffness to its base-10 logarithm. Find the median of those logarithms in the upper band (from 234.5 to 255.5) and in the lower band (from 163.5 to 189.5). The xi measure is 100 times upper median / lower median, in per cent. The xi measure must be 101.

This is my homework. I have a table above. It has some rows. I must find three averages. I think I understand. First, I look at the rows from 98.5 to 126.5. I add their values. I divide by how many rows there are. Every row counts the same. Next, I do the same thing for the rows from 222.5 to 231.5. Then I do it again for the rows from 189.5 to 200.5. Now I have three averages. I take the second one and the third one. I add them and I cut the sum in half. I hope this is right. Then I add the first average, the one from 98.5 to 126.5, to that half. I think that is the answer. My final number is 262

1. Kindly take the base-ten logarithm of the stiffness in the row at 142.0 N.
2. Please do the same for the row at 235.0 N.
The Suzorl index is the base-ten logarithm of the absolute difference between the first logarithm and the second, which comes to -1.29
